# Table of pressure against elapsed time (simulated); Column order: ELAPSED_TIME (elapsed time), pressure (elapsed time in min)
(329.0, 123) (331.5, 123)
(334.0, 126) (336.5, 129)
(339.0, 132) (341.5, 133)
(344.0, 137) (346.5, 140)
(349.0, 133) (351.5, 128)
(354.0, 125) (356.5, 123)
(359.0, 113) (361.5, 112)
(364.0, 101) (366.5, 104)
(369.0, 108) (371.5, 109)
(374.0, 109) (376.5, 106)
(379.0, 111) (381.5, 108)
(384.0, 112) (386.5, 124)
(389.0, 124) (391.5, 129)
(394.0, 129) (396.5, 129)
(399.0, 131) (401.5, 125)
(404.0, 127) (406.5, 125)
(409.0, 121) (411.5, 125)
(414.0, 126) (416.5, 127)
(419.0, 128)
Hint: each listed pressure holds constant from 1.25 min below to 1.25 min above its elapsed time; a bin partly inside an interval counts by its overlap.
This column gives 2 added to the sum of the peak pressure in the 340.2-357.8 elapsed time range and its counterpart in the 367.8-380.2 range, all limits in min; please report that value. 253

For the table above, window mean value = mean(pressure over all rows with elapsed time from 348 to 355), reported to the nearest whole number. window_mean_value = 129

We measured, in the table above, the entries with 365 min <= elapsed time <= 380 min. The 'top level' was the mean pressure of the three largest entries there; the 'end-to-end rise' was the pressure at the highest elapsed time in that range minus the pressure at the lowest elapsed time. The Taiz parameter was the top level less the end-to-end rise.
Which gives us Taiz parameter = 103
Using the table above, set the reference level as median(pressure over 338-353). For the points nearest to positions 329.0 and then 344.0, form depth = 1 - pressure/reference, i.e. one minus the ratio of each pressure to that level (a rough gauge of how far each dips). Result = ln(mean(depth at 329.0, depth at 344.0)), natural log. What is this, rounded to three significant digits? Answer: -3.79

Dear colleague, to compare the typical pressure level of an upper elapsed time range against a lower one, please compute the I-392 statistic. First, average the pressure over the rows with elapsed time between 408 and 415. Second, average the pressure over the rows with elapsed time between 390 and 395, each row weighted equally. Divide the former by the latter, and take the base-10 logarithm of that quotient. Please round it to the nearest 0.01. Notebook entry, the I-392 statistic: -0.02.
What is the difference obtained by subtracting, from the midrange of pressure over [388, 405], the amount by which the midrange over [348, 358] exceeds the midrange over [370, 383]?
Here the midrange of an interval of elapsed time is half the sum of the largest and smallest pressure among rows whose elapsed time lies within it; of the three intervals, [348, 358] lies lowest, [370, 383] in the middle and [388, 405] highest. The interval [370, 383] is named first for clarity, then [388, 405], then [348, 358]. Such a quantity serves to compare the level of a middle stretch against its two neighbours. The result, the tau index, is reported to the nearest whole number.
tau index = 108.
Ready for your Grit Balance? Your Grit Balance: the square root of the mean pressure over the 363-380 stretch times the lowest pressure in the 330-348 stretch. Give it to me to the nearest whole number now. 115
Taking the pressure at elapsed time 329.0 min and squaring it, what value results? 15129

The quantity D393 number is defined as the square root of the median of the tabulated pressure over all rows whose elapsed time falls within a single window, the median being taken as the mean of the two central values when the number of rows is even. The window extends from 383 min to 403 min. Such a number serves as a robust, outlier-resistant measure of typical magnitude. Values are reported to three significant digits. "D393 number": 11.3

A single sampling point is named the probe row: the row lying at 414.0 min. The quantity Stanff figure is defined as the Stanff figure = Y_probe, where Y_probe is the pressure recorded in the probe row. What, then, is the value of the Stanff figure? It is 126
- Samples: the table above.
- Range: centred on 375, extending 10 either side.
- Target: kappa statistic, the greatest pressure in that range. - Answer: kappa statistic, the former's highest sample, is 112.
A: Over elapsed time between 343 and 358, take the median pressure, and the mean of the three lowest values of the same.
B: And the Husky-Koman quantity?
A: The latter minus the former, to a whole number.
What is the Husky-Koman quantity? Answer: -5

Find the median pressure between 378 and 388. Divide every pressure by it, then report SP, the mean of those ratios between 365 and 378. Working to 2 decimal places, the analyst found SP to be 0.96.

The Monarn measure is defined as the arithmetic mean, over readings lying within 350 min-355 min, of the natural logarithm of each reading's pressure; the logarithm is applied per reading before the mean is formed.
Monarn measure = 4.84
